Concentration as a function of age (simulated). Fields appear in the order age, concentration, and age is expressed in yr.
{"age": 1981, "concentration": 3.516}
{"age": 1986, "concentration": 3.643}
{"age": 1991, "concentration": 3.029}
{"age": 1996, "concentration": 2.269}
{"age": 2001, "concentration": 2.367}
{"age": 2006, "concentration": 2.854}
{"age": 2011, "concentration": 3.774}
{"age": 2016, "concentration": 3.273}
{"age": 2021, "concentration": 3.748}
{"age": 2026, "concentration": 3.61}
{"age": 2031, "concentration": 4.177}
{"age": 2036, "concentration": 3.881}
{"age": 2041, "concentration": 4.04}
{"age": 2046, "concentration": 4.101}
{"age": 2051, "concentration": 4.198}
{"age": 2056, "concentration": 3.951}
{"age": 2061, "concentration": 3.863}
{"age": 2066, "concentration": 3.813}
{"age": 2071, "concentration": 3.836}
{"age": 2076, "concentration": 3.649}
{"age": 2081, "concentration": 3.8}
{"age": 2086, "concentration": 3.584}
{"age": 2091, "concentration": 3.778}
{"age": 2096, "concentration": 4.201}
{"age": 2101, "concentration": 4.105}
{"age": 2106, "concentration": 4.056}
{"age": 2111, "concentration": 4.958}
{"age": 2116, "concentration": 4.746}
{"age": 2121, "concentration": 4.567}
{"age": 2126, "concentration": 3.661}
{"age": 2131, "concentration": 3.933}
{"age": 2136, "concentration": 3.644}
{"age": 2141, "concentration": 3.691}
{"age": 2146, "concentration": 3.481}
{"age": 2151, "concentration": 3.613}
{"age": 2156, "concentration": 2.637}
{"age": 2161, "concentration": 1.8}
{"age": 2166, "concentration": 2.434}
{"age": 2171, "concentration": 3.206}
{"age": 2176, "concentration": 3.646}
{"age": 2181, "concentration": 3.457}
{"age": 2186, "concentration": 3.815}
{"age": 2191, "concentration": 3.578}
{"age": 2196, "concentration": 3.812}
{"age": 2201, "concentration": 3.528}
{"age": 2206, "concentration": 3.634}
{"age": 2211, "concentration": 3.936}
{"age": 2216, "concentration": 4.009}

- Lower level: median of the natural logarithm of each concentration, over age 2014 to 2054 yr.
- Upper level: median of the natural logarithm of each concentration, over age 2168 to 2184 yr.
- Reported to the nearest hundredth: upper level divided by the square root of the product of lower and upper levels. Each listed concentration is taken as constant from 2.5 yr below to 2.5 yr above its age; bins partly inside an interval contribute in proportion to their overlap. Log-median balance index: 0.95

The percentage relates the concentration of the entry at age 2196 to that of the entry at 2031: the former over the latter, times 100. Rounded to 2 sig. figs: 91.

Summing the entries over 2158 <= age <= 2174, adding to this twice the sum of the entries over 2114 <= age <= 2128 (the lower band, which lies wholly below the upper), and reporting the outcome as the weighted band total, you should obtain 33.4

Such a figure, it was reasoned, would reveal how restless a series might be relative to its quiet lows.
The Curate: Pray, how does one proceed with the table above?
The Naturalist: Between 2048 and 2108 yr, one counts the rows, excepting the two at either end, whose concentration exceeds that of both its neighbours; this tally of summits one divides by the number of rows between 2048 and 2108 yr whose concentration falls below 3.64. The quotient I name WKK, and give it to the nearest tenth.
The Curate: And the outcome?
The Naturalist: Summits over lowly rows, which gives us 3.0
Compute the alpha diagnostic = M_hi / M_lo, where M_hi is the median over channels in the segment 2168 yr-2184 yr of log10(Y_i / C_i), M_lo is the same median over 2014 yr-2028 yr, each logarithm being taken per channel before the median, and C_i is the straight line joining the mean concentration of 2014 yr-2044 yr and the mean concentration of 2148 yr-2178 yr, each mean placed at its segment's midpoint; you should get -4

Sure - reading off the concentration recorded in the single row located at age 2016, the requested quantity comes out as 3.273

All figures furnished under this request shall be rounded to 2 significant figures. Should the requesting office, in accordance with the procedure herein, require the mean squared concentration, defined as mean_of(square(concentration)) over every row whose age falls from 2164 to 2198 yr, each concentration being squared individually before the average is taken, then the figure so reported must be 12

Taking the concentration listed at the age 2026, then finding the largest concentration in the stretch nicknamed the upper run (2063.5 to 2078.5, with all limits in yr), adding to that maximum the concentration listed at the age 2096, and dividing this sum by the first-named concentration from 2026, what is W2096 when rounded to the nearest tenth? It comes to 2.2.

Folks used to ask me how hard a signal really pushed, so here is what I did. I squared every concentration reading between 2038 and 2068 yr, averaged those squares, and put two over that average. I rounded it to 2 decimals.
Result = 0.13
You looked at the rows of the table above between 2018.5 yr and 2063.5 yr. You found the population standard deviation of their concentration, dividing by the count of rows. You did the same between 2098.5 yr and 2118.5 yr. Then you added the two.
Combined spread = 0.58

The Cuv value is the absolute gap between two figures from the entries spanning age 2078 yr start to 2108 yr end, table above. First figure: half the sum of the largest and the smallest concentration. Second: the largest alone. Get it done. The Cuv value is 0.31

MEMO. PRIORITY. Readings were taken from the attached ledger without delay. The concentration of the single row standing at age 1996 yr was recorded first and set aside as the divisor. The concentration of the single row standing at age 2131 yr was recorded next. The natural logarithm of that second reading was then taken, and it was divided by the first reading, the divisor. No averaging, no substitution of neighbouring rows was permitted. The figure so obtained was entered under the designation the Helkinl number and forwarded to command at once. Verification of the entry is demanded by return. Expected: 0.60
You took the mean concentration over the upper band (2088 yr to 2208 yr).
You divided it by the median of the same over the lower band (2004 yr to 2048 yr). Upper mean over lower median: 0.97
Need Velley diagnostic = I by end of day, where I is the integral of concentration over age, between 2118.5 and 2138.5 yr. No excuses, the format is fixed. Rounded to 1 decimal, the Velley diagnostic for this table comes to 79.0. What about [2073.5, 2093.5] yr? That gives 74.1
